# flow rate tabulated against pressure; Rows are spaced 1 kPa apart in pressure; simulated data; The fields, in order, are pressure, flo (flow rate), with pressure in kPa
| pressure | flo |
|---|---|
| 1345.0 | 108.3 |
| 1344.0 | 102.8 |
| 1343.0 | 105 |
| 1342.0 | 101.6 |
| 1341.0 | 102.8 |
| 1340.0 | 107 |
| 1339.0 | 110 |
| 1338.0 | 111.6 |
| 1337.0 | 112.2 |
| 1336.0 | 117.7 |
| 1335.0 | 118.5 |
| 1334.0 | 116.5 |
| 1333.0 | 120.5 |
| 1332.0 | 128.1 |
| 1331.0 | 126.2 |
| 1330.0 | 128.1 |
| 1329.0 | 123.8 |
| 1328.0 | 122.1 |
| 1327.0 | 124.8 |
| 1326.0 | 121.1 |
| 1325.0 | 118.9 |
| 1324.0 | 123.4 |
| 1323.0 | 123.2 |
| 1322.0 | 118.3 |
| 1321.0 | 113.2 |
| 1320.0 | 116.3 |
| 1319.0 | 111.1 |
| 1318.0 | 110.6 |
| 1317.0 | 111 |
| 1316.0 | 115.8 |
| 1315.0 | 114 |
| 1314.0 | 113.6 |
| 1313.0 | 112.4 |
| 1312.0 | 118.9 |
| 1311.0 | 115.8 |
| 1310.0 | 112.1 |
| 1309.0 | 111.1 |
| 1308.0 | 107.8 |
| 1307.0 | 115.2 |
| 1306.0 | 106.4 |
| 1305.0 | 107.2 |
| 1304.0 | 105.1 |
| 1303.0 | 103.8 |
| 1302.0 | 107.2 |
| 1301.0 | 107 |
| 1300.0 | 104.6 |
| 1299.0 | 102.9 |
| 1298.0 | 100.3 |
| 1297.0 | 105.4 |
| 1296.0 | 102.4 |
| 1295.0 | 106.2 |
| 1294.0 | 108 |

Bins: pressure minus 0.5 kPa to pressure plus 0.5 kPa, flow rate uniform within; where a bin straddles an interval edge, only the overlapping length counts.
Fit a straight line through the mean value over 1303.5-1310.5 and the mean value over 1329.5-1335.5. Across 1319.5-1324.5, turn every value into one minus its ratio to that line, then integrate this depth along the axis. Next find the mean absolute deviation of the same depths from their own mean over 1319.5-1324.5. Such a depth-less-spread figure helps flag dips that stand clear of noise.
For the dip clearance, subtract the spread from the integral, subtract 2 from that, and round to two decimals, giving -2.09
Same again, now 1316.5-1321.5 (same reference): -1.87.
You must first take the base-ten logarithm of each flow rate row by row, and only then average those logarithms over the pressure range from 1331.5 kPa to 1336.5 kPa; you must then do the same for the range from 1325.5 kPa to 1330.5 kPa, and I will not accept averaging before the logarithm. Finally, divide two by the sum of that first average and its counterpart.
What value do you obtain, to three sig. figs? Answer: 0.479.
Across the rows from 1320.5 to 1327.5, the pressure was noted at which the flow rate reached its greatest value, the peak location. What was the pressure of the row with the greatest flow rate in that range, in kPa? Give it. 1327.0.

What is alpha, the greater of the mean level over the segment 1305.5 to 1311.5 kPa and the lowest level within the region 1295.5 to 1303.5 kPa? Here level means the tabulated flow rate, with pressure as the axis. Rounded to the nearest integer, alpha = 111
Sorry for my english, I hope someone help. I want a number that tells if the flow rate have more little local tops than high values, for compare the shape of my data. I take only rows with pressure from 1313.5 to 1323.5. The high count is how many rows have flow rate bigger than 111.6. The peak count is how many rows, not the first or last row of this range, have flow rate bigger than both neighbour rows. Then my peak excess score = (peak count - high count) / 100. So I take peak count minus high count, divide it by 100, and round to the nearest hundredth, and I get -0.05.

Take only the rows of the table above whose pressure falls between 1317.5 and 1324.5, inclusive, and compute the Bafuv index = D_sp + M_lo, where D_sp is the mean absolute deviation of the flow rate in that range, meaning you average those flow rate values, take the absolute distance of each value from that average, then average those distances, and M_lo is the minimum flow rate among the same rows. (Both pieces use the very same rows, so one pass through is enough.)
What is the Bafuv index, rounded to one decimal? 114.9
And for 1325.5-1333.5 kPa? 123.0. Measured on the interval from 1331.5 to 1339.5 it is 114.3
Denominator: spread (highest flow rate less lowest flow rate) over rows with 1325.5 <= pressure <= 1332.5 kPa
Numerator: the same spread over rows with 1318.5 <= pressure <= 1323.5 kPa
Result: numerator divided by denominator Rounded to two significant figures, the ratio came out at 1.7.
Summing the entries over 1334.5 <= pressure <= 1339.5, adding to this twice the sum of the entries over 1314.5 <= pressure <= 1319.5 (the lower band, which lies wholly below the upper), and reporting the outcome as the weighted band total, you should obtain 1695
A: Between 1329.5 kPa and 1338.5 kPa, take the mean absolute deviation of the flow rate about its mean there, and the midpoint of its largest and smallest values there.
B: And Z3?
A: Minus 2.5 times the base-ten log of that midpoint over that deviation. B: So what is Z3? -3.4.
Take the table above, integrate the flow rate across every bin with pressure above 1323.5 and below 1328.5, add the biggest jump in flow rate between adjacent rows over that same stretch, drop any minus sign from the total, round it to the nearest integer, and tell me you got 615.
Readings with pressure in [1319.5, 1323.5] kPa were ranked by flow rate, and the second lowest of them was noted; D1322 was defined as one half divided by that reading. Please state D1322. 0.0043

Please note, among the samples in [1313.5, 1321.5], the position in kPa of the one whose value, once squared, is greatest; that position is 1320.0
